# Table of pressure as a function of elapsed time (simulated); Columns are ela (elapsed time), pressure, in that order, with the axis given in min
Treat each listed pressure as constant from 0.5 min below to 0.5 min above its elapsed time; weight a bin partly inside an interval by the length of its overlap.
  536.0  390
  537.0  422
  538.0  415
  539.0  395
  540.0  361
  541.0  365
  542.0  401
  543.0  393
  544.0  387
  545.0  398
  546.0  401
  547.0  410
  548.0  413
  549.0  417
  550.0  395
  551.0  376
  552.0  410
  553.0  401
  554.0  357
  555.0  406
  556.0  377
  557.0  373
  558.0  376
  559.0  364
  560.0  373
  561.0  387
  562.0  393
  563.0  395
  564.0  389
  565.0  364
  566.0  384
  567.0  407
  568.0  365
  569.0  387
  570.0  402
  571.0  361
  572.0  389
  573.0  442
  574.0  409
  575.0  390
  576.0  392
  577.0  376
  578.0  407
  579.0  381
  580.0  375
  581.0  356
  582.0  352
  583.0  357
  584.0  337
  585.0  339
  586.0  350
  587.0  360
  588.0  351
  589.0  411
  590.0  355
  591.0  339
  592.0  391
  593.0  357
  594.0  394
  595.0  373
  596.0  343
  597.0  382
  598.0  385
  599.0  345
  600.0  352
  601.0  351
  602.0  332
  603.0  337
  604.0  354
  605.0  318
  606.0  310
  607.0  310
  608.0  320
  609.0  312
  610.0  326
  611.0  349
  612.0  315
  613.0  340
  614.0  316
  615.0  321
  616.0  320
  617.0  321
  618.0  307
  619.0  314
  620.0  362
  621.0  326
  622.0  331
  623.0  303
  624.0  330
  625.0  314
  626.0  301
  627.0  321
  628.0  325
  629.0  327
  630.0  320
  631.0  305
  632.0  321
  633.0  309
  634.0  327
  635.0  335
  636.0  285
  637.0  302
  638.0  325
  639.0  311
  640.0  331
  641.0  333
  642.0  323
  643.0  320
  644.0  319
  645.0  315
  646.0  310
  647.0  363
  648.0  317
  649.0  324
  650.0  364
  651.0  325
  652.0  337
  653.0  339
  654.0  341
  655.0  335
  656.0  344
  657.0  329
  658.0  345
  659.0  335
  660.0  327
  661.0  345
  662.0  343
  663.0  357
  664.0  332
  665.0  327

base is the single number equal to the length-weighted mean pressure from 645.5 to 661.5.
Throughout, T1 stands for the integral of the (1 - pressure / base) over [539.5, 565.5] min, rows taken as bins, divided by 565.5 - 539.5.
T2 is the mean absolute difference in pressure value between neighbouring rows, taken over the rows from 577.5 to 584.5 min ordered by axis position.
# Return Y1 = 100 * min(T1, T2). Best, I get -15.3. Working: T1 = -0.15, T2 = 13.3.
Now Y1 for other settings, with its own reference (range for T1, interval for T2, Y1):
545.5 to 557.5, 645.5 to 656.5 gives -17.4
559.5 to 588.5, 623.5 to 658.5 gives -12.5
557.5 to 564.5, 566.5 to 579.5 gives -13.7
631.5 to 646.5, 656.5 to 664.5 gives 5.5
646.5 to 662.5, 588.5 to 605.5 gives -0.6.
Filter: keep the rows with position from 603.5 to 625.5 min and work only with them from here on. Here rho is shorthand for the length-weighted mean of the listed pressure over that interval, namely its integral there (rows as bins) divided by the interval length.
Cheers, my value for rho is 324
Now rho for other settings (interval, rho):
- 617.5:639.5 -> 318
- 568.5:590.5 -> 376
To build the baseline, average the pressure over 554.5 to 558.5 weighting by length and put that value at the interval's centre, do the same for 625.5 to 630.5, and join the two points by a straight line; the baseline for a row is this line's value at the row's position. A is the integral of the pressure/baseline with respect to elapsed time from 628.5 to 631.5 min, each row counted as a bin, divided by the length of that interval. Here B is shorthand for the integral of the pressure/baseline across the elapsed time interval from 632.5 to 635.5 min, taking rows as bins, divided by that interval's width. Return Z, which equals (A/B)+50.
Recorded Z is 51.0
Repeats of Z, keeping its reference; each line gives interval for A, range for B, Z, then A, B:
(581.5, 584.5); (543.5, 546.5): 51.0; 0.97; 1.01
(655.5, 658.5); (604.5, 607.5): 51.3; 1.16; 0.92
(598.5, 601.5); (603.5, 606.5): 51.1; 1.02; 0.96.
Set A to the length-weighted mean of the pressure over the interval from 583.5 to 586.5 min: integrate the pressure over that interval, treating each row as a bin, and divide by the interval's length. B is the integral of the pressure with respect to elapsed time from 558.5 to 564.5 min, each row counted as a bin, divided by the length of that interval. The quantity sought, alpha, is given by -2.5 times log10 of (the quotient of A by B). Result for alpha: 0.12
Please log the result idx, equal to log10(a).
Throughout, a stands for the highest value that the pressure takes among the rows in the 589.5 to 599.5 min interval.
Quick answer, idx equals 2.60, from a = 394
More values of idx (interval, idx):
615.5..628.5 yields 2.56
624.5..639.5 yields 2.53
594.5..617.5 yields 2.59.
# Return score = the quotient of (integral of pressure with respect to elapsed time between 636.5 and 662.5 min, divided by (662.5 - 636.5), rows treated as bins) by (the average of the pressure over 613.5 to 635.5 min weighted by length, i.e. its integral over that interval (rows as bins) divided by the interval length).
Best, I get 1.03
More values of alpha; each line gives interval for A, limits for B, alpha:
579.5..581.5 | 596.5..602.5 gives -0.02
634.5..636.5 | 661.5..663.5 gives 0.13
